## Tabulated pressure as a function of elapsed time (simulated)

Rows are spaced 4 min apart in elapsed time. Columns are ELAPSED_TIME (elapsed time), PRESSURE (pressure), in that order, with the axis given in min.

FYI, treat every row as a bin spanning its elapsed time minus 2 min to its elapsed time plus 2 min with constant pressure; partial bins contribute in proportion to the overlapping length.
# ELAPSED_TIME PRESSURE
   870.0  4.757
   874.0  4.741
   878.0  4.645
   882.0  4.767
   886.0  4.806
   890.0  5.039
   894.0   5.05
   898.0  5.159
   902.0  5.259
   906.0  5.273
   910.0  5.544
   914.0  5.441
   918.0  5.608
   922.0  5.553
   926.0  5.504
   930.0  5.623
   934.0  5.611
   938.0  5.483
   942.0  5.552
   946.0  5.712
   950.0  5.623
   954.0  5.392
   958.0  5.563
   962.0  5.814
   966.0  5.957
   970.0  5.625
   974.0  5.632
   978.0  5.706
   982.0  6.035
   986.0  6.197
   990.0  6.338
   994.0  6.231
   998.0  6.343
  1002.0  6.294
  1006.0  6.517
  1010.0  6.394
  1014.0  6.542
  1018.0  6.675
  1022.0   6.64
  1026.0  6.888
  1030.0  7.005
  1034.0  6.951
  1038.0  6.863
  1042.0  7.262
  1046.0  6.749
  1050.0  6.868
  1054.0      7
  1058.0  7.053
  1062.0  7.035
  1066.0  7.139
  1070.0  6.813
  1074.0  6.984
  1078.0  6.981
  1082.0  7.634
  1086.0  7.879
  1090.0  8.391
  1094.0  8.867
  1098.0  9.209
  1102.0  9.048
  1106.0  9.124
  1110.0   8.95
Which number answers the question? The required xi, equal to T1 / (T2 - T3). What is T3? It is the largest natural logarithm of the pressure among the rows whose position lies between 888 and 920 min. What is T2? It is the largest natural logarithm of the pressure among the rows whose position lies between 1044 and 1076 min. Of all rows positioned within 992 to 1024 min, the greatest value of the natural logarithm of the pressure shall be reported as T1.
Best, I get 8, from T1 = 1.90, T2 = 2.0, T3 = 1.7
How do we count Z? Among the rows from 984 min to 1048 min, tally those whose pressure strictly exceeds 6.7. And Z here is 6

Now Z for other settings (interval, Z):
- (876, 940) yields 0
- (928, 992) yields 0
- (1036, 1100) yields 16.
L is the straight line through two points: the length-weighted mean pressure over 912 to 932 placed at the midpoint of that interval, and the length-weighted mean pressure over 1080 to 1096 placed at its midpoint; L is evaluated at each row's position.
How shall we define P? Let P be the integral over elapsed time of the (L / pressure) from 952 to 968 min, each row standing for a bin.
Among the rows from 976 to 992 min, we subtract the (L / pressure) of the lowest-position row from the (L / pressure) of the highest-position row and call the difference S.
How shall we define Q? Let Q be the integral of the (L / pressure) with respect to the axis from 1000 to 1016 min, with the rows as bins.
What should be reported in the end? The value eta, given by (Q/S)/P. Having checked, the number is -12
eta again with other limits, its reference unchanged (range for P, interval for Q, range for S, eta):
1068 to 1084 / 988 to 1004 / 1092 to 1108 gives -177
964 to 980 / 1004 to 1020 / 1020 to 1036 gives -47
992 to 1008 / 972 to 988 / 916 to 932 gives 33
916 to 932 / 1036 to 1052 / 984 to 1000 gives 187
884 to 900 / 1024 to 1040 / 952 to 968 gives -14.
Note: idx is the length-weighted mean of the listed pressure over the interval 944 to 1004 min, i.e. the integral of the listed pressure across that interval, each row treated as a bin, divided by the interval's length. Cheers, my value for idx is 5.9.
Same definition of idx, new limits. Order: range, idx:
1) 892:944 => 5.4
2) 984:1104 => 7.1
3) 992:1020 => 6.4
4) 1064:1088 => 7.2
